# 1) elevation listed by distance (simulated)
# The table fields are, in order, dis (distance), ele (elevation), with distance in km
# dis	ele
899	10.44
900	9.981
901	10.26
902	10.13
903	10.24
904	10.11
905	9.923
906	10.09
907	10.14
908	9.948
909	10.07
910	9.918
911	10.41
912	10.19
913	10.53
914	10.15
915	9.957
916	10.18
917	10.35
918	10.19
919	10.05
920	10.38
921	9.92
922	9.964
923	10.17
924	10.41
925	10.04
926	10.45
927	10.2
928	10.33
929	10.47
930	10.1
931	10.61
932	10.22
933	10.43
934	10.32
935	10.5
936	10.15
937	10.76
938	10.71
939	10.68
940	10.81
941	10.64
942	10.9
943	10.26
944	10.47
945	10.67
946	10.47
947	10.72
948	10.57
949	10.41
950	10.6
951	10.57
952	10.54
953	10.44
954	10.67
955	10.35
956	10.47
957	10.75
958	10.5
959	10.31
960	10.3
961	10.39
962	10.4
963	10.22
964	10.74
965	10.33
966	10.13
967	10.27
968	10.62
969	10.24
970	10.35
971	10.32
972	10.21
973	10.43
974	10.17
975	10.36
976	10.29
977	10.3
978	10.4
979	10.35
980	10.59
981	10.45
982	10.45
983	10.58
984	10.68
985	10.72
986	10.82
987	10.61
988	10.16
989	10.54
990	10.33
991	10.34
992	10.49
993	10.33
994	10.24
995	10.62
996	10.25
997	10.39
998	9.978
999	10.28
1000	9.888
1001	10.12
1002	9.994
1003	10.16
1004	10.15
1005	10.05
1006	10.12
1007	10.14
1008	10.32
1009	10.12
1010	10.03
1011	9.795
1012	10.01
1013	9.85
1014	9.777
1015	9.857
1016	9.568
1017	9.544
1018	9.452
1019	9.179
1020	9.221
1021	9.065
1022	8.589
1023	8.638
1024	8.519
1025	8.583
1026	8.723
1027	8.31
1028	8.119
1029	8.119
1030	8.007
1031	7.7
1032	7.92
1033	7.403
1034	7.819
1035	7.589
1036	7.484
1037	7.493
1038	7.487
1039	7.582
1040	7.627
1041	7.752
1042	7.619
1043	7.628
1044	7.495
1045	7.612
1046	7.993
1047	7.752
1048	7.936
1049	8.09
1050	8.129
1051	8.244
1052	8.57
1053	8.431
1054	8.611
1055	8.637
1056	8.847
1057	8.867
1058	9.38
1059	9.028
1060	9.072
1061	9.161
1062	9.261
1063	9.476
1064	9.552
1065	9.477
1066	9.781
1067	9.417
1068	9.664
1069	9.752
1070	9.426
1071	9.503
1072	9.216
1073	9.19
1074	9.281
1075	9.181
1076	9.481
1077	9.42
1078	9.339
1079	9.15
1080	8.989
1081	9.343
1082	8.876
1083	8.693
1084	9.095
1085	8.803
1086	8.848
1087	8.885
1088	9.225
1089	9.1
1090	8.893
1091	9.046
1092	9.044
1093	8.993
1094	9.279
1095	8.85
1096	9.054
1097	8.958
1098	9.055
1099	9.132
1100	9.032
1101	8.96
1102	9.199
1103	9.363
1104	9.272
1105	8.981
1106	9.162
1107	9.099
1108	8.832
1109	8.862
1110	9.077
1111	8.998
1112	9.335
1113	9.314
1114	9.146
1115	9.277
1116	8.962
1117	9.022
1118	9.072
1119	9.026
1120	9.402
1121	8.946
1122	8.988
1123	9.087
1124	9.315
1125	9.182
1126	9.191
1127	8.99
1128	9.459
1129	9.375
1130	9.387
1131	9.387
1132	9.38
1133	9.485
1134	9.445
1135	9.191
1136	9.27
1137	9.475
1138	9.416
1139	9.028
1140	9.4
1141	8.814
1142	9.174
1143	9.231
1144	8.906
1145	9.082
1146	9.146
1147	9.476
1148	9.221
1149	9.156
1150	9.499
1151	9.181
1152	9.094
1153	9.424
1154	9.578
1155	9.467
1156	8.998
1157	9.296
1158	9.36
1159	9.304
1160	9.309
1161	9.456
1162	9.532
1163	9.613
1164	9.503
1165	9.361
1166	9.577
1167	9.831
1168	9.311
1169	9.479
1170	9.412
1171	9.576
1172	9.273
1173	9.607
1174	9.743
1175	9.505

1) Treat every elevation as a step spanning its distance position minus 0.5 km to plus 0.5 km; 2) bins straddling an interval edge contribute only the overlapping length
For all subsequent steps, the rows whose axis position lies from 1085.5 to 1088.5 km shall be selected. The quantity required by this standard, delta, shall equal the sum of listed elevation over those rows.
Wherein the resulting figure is 27.0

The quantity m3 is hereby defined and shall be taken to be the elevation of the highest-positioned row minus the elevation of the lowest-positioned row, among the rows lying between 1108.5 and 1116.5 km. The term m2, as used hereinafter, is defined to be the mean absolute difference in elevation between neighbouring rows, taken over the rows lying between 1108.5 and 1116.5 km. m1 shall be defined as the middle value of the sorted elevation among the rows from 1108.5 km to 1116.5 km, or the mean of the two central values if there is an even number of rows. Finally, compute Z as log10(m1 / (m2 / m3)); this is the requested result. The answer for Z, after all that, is 0.7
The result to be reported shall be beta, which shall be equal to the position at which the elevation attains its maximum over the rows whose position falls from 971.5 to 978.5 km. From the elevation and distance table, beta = 973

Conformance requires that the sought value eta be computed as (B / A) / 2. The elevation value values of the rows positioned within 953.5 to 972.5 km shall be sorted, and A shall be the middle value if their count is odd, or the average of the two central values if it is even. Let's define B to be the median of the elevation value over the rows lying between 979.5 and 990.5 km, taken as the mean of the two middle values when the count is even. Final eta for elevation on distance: 0.51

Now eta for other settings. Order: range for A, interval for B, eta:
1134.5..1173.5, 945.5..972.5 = 0.56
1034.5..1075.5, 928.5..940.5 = 0.61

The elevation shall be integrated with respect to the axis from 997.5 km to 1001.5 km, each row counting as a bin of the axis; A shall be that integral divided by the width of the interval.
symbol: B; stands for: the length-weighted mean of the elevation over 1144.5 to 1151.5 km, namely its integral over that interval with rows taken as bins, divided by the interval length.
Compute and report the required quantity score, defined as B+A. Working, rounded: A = 10.1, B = 9.3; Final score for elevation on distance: 19.3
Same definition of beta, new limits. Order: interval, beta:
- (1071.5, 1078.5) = 1076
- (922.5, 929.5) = 929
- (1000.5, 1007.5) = 1003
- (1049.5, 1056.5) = 1056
